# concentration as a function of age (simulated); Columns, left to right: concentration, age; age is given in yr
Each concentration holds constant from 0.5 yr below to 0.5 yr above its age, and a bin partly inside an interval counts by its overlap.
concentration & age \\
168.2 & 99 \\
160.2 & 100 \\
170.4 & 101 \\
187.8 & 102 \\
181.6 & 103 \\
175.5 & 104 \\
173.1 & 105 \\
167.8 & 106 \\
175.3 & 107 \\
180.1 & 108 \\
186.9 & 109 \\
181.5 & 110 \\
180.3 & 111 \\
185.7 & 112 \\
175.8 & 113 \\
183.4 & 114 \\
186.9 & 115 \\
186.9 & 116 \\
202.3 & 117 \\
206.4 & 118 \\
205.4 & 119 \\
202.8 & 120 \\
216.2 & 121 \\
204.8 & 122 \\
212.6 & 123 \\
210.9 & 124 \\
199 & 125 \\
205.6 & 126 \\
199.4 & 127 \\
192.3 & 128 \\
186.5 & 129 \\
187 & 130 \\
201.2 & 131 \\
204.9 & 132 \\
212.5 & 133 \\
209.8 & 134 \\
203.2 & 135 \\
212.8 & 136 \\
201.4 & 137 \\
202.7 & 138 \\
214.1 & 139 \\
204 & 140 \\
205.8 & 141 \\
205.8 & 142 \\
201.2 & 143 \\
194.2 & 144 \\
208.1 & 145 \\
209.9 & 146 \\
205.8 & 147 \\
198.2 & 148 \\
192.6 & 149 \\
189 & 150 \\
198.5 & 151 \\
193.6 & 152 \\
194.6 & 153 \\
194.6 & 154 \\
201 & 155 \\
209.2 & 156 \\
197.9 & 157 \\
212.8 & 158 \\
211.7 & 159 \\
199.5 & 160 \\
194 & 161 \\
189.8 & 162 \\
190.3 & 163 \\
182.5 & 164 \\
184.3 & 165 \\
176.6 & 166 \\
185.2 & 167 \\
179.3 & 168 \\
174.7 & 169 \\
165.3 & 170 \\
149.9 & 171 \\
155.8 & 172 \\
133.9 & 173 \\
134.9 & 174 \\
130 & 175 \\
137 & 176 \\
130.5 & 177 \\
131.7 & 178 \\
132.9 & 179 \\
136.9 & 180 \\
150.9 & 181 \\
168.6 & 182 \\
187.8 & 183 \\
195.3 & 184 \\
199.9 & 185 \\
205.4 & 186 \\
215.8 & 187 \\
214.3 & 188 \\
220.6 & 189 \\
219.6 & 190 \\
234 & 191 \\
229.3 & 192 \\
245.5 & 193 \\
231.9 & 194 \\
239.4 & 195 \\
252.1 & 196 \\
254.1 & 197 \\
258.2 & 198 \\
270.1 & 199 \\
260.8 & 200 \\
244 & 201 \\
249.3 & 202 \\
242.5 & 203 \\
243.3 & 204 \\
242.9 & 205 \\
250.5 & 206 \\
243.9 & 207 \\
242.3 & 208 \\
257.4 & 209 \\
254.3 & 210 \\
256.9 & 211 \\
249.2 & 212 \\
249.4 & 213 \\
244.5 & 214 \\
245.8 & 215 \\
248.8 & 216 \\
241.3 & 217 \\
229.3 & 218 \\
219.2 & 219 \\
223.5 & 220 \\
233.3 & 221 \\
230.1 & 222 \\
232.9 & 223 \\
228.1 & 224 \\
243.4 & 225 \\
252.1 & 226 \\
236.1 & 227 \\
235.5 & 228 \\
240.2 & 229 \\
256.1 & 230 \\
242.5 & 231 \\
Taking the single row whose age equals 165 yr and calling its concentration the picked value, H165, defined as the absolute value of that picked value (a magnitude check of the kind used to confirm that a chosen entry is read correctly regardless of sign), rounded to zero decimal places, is 184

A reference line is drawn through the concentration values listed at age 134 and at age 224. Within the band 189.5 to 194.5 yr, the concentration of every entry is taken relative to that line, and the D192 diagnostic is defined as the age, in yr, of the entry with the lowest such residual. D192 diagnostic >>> 190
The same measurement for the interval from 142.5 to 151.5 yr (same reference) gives 150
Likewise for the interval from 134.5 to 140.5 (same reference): 137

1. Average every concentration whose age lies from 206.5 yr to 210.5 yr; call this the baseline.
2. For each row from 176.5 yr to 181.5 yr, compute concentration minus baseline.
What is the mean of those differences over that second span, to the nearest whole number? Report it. -113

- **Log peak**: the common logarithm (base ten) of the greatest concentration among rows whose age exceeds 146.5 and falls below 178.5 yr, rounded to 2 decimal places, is 2.33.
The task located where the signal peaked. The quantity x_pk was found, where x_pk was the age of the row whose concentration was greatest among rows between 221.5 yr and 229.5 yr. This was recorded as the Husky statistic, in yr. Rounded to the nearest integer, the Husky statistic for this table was 226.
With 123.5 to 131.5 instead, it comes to 124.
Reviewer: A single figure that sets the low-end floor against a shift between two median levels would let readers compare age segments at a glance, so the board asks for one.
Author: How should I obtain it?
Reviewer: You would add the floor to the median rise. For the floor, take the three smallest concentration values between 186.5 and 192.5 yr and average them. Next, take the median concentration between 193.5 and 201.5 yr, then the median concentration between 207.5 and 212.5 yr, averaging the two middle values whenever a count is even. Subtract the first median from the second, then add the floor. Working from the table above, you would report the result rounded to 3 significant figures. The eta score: 218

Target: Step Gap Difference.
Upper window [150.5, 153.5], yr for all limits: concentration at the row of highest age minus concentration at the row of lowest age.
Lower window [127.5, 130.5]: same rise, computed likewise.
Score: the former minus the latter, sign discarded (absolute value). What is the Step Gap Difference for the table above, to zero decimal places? 1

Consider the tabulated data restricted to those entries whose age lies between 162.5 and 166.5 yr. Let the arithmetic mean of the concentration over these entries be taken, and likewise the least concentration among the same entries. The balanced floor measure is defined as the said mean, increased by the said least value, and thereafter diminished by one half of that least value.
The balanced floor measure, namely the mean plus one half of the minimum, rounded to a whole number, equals 272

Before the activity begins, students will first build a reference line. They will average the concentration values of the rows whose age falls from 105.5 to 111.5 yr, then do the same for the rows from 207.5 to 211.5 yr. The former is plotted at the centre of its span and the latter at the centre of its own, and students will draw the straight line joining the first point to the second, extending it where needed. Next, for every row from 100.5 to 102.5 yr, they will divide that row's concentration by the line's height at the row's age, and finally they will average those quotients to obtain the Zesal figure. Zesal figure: 1.03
